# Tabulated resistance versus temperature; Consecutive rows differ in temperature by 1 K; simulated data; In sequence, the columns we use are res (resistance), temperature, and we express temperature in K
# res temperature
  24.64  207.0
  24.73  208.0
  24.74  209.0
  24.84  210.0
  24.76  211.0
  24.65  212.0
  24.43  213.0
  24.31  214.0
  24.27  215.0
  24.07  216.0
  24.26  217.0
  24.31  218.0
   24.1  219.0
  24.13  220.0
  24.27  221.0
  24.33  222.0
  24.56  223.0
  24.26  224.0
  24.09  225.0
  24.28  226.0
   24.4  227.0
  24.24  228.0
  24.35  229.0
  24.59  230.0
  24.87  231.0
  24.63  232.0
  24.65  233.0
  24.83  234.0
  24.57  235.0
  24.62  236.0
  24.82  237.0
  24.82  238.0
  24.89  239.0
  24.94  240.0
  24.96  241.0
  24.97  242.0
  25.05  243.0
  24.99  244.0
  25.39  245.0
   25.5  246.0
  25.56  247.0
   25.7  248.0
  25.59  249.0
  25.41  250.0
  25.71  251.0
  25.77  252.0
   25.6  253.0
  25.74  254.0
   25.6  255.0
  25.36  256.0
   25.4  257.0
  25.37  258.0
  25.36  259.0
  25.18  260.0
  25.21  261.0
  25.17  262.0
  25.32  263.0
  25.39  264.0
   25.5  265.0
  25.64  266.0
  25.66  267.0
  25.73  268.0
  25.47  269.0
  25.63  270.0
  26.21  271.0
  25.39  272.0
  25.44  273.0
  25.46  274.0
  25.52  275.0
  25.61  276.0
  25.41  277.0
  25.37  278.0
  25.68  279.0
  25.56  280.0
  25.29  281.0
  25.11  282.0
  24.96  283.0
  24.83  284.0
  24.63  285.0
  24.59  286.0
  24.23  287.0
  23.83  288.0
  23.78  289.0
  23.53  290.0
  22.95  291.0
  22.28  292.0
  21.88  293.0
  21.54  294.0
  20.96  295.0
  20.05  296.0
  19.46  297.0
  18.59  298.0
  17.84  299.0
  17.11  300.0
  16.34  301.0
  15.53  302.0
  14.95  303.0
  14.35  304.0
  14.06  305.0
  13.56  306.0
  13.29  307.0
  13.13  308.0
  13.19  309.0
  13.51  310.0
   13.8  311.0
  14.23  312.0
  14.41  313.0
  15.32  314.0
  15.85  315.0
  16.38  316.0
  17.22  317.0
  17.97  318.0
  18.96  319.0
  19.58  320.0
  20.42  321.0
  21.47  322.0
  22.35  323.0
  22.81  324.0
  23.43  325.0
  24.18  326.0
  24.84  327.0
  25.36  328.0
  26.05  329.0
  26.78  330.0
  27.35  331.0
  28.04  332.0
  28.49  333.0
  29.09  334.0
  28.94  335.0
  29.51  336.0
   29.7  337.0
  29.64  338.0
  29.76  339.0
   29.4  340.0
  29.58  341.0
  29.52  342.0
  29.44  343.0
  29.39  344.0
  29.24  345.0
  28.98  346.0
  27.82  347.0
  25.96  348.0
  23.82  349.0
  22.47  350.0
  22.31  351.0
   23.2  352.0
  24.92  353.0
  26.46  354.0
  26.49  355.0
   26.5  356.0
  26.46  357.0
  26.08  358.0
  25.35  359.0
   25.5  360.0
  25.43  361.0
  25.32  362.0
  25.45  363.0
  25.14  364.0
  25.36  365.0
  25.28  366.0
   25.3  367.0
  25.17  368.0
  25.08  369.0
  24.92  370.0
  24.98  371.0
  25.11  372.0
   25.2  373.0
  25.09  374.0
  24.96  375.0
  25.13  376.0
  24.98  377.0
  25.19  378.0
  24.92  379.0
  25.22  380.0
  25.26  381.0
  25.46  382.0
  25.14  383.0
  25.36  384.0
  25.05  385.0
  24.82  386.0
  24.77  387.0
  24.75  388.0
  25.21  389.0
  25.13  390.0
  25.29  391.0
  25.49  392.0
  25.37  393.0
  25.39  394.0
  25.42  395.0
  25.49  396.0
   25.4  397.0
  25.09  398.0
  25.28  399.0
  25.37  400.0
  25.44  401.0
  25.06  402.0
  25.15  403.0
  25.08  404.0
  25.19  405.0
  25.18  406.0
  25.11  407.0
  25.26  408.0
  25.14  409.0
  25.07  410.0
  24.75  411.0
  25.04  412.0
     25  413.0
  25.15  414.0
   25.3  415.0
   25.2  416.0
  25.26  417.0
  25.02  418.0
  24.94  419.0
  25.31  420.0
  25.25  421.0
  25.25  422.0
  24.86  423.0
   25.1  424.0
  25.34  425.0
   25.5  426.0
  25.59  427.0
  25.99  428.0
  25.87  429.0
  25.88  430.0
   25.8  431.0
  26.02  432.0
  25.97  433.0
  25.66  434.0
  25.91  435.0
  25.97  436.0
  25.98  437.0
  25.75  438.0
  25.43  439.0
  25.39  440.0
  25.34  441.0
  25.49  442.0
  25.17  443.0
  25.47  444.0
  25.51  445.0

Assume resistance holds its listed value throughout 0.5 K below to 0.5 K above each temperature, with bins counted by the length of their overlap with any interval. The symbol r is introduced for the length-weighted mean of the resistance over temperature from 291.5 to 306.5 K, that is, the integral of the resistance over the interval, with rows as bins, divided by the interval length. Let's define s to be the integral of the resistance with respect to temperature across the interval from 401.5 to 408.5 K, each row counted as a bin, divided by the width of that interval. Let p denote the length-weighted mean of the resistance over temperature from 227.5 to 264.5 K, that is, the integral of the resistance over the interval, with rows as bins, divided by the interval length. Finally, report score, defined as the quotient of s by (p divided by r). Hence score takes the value 18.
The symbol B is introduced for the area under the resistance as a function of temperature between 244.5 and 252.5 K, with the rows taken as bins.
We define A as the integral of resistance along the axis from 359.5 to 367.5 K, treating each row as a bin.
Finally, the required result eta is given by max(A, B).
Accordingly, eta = 205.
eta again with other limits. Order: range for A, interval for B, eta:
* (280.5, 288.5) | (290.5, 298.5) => 197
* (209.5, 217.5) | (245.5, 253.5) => 205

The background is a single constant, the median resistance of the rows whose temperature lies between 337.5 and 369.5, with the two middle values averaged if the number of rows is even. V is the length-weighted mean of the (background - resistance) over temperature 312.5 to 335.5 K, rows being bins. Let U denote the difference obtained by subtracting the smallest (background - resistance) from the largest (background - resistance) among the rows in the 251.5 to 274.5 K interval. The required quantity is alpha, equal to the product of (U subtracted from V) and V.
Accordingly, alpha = 8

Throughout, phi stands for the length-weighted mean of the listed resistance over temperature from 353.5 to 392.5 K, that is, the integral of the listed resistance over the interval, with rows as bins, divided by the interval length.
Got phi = 25.3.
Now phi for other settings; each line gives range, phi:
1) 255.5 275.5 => 25.5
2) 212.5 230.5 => 24.3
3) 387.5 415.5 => 25.2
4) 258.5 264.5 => 25.3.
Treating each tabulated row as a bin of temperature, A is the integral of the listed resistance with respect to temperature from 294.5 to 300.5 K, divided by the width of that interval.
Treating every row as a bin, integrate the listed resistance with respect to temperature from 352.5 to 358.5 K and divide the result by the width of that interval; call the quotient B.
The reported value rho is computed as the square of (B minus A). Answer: 51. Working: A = 19.0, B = 26.2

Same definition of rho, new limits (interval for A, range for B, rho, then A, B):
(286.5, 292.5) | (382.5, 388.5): 2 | 23.4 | 25.0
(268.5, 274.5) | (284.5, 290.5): 2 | 25.6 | 24.1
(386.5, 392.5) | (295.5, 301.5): 47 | 25.1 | 18.2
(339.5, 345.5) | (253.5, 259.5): 16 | 29.4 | 25.5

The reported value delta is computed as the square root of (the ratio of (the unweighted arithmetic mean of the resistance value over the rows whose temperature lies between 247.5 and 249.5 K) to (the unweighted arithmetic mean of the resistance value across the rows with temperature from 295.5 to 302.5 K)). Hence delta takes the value 1.20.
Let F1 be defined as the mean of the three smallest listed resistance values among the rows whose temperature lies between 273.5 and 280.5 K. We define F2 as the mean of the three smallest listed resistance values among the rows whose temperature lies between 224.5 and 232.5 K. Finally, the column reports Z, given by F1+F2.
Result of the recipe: 49.6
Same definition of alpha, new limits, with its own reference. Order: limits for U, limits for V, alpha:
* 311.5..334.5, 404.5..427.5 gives -8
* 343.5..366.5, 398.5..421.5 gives -4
